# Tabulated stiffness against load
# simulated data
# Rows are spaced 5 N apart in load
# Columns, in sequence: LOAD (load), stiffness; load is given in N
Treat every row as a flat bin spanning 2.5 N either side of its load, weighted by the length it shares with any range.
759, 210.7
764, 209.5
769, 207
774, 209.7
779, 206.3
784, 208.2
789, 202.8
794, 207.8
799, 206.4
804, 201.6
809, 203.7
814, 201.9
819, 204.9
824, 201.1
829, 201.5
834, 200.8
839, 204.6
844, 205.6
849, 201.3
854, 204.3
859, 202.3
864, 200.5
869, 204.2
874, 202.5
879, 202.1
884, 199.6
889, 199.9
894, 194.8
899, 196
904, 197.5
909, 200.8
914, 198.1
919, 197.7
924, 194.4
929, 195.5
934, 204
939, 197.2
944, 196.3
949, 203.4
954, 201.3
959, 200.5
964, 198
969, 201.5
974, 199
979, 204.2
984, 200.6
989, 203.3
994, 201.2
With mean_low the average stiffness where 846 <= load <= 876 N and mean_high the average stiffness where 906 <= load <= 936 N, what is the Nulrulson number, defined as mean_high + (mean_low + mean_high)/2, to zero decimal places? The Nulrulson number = 399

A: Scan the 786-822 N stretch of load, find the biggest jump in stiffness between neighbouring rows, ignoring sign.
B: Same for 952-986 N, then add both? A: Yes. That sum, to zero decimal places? 10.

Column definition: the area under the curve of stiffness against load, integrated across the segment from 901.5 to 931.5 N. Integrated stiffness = 5920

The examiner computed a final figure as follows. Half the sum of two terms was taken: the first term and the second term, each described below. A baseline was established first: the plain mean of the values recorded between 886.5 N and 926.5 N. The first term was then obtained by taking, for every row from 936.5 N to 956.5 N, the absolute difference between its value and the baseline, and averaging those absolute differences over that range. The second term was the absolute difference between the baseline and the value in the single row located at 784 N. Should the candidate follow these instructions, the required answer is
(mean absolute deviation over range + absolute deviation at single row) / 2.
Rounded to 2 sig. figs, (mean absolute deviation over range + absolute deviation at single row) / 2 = 6.8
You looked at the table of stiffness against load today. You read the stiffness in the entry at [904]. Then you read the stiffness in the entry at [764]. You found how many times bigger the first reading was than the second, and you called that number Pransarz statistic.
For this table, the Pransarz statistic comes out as 0.94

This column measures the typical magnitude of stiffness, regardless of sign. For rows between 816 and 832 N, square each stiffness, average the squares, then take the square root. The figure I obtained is 203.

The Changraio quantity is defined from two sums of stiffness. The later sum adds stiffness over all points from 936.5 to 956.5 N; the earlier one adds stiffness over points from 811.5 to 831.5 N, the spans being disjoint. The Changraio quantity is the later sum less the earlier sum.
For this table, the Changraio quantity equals -11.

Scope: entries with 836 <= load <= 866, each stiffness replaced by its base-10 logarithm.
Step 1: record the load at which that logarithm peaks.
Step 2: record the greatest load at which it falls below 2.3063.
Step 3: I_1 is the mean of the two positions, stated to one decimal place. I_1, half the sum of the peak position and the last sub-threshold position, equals 854.0 N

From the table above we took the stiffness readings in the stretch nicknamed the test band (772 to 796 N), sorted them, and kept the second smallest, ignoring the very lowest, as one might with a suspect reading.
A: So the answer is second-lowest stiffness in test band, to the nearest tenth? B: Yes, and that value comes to 206.3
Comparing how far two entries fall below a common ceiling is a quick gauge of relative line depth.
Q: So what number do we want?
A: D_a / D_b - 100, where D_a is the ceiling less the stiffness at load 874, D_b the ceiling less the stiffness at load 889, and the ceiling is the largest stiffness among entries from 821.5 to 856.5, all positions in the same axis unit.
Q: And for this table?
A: -99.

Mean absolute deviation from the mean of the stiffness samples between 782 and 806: 2.53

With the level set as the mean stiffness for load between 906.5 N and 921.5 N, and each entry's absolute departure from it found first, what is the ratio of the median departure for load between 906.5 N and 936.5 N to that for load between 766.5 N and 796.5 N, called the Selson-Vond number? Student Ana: 0.31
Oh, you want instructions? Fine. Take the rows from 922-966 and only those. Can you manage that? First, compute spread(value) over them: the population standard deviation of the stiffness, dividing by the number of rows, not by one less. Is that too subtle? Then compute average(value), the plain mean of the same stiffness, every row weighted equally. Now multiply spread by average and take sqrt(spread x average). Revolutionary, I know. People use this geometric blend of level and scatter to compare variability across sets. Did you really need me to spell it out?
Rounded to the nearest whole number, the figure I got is 26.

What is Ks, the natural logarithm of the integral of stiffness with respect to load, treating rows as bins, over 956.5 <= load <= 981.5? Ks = 8.52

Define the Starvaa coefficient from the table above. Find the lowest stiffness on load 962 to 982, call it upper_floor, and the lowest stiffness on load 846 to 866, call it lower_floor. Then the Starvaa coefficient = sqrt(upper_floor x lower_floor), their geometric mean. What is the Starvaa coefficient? 199.2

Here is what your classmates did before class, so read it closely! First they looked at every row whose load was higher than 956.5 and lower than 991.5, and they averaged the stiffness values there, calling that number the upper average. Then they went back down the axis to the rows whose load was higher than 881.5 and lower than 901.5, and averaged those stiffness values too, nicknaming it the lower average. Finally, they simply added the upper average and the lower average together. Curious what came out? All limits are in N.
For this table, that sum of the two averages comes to 399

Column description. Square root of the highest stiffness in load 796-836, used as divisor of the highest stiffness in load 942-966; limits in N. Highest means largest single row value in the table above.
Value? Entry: 14.2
